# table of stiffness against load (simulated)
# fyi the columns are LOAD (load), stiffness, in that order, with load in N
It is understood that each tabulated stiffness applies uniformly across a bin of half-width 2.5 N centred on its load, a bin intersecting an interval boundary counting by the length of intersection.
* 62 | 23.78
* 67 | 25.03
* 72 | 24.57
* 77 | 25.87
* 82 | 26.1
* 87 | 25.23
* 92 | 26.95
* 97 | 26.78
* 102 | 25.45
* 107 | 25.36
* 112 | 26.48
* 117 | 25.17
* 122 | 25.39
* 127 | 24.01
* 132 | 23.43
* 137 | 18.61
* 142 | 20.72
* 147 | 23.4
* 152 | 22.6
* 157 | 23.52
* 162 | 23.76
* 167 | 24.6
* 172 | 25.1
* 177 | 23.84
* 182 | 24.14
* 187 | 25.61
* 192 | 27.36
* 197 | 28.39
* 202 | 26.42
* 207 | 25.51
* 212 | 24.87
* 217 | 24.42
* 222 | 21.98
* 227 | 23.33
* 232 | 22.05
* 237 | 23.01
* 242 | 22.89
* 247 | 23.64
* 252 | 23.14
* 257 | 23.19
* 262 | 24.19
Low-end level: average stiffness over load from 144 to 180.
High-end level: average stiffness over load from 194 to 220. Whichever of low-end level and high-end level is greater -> 25.9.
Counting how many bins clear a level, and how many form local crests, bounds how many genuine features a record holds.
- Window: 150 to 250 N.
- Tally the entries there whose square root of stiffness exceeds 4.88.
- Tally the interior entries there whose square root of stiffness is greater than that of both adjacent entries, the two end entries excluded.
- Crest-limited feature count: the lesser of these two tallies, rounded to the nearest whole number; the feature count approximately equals 4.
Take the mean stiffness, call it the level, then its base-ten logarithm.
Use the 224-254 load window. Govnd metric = 1.36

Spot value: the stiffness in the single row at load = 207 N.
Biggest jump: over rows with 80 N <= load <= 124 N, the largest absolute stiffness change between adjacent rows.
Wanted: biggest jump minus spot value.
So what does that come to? -23.8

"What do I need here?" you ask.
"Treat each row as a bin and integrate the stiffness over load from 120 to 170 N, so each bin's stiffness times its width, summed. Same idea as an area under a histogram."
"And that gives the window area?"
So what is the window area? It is 1150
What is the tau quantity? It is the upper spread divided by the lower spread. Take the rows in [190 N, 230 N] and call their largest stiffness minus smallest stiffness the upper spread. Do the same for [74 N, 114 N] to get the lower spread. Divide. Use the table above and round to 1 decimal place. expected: 3.7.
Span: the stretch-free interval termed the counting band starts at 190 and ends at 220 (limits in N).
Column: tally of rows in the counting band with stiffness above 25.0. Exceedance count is 4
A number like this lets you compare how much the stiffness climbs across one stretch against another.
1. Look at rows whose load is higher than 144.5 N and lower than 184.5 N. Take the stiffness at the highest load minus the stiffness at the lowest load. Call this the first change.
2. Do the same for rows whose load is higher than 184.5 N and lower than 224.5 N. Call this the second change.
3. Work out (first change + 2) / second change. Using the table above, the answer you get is -1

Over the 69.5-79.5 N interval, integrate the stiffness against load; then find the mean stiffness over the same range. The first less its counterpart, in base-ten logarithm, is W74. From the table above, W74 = 2.36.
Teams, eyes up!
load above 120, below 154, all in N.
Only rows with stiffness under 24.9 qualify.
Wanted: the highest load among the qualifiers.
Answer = 152 N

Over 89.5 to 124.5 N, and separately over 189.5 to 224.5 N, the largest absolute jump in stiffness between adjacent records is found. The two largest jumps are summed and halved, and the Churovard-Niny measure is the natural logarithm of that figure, 0.63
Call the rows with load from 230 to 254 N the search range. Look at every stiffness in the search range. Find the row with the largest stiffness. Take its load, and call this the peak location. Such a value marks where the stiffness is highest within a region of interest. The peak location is 247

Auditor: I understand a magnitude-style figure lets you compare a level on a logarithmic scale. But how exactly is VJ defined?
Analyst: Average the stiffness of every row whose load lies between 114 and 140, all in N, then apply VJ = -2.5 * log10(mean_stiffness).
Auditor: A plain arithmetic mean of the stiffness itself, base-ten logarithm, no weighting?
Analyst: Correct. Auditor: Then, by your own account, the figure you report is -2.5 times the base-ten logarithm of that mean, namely -3.42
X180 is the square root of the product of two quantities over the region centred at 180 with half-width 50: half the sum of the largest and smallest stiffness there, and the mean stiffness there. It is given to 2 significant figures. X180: 24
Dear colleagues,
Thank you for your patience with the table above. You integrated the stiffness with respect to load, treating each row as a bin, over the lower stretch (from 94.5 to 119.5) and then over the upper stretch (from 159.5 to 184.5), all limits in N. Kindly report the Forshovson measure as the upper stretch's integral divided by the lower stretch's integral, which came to 0.94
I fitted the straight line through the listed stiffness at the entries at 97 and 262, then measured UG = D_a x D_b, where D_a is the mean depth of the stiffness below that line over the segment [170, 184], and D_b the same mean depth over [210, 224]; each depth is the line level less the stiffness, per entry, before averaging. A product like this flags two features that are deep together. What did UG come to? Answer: 1.3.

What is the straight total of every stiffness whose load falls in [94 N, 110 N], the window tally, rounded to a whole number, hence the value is 78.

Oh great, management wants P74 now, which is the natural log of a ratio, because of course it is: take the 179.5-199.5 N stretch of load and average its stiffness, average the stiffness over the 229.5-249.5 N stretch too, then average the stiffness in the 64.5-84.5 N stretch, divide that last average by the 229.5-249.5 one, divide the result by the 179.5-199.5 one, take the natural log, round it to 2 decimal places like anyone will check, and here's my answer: -3.17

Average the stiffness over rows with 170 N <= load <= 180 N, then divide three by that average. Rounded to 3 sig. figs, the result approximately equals 0.123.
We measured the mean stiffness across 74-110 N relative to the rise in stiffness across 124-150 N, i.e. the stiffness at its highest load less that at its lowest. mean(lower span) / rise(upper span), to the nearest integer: -43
